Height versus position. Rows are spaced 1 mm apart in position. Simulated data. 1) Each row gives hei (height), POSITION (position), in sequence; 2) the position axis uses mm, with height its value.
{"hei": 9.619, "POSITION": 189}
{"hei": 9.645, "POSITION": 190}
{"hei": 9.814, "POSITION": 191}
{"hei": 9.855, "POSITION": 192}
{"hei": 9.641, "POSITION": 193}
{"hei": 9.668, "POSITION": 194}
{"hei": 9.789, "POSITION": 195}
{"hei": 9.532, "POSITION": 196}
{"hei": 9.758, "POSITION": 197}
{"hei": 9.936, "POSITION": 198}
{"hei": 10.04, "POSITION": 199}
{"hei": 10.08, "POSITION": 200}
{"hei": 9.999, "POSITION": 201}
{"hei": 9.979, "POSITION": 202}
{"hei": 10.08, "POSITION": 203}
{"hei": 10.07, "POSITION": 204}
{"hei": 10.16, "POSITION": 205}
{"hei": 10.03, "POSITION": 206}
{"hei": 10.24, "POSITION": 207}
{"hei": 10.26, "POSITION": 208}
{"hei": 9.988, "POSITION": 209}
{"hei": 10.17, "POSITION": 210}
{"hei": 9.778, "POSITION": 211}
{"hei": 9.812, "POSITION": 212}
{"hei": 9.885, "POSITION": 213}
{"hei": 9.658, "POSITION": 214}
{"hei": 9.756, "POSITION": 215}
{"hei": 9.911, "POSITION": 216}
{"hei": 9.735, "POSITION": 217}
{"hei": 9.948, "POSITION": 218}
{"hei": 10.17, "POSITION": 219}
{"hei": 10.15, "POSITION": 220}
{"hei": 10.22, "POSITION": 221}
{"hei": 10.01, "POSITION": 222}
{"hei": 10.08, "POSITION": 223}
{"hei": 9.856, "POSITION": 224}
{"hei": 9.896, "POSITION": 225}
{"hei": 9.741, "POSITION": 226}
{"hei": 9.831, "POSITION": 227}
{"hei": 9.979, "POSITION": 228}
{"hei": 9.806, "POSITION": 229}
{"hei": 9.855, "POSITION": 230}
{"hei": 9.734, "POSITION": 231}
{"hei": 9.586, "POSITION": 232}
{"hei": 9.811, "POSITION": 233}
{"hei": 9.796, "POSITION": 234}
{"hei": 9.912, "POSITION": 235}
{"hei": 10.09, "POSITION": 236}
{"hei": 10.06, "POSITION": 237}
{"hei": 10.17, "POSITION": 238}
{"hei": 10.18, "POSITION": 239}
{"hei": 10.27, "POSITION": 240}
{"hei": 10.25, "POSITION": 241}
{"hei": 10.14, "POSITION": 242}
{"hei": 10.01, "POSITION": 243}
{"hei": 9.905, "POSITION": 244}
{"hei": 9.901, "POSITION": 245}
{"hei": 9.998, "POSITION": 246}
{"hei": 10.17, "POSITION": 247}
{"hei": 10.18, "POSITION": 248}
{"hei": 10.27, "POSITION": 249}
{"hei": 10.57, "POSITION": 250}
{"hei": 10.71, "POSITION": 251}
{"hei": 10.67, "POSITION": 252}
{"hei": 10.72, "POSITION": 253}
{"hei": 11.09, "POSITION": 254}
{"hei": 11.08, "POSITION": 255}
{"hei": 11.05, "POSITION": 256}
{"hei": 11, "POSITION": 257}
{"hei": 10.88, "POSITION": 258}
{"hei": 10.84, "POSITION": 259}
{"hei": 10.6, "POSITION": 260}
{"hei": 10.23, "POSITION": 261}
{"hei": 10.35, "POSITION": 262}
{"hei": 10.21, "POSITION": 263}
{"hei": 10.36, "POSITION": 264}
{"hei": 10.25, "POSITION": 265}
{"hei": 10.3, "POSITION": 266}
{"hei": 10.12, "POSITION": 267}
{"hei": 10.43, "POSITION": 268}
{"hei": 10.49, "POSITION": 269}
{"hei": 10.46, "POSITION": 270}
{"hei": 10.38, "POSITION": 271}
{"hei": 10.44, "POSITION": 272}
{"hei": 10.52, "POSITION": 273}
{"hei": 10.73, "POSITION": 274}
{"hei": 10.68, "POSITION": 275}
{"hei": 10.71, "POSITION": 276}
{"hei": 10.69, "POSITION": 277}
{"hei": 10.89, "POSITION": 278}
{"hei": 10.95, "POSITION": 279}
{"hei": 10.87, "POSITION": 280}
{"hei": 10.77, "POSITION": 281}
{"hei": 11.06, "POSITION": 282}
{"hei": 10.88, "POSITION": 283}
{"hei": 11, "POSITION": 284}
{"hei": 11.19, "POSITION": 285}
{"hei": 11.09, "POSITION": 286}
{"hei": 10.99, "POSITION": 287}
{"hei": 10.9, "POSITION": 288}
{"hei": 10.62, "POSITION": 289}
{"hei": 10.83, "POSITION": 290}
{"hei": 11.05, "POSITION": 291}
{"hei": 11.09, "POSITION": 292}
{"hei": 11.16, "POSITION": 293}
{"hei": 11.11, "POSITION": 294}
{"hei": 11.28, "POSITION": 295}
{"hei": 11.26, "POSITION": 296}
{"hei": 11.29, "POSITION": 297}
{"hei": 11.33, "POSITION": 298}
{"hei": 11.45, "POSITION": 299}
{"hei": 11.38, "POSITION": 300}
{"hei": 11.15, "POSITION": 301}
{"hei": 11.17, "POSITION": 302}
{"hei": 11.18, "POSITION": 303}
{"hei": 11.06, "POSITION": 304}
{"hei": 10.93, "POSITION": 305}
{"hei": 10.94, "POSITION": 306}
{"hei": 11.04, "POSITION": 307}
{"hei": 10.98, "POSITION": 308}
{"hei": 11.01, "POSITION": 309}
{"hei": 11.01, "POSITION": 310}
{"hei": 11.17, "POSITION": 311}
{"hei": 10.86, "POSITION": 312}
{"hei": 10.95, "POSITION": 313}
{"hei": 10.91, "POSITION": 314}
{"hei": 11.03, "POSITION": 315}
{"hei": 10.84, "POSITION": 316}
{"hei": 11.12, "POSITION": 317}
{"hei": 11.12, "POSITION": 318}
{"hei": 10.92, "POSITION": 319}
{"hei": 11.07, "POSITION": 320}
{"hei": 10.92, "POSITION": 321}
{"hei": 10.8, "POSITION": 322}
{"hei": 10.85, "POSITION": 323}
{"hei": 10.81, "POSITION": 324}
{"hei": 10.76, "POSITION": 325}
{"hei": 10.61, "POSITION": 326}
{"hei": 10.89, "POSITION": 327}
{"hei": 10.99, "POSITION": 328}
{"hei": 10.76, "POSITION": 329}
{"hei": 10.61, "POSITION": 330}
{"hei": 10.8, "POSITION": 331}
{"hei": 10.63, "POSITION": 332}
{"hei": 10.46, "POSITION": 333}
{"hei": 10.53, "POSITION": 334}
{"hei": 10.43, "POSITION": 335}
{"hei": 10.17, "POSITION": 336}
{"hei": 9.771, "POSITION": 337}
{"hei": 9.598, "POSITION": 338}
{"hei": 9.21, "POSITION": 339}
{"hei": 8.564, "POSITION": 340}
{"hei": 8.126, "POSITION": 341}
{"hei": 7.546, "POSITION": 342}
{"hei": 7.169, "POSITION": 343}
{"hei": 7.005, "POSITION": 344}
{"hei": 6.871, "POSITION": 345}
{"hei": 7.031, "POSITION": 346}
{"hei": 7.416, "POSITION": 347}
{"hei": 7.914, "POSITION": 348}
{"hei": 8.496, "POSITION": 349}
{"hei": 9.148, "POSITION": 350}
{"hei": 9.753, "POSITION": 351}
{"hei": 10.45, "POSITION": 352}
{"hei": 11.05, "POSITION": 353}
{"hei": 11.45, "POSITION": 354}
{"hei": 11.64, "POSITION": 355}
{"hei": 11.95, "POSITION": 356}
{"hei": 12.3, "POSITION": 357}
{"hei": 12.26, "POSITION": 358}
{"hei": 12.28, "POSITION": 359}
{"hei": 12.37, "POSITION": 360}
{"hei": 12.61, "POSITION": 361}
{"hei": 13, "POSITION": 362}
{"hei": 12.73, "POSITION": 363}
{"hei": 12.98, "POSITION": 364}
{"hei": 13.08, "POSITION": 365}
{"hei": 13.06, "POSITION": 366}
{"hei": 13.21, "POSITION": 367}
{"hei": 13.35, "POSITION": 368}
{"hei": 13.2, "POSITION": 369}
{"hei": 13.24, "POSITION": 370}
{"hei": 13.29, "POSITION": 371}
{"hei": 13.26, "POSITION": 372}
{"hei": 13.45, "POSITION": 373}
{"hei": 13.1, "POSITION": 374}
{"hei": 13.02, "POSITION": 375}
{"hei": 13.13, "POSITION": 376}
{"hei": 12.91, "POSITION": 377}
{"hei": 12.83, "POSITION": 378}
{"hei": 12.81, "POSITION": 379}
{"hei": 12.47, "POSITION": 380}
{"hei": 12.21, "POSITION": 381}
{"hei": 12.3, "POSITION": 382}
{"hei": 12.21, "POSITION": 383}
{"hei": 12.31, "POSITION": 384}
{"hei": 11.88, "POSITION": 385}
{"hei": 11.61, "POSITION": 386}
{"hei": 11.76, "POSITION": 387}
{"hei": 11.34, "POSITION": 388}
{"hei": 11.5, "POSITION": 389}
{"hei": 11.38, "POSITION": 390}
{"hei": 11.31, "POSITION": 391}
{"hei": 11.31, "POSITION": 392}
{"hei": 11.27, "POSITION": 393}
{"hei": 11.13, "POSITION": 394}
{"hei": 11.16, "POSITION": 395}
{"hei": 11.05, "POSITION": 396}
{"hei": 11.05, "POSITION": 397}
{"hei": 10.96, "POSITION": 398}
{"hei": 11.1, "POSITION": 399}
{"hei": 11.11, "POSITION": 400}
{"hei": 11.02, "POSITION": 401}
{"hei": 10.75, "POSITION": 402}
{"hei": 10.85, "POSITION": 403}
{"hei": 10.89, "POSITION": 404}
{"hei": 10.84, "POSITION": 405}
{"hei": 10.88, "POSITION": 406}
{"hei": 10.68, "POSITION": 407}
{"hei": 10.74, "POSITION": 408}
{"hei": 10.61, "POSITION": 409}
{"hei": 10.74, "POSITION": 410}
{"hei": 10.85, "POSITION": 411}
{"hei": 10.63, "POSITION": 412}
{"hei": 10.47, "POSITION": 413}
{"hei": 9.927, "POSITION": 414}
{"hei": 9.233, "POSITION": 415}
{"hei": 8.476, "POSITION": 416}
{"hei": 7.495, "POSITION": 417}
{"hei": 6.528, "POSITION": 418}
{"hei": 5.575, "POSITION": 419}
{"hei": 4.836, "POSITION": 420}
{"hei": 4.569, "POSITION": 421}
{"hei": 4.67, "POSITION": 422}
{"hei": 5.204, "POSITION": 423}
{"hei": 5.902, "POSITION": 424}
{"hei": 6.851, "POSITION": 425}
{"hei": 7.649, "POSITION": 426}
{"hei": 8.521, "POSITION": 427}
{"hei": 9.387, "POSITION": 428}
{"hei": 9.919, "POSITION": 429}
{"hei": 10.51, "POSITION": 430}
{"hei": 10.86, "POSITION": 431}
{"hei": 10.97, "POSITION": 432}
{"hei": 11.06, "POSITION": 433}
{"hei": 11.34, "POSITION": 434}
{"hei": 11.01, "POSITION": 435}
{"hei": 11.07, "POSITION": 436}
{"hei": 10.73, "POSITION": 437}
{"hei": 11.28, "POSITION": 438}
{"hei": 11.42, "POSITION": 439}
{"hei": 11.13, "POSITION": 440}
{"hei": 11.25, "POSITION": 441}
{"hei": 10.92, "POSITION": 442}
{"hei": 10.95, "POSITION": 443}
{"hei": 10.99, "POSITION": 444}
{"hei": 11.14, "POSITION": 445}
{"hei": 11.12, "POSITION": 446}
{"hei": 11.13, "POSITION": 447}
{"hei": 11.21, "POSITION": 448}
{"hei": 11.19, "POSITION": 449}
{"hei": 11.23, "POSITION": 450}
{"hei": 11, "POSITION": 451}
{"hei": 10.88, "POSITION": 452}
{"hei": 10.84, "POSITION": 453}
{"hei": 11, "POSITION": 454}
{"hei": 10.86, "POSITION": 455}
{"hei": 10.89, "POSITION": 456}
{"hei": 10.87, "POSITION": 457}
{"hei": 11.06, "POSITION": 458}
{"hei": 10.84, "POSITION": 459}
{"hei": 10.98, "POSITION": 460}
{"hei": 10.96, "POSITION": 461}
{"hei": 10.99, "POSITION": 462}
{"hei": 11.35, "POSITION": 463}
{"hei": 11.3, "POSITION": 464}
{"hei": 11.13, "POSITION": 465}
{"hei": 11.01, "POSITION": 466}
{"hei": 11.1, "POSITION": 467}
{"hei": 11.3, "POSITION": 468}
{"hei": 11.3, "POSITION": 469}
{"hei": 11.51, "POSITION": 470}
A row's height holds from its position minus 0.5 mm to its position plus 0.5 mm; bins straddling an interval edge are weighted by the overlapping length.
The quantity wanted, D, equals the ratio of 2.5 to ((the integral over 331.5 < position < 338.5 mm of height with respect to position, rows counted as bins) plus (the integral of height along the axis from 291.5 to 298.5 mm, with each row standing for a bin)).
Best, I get 0.0167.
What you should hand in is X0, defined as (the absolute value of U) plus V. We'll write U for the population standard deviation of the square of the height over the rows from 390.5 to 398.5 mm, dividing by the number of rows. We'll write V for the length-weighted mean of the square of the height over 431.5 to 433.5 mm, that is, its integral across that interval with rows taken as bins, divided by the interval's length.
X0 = 124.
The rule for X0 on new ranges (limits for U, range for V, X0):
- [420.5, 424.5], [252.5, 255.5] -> 126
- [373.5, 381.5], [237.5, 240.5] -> 112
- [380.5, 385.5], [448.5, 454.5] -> 125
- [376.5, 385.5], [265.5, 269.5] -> 115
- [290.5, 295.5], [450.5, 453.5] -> 121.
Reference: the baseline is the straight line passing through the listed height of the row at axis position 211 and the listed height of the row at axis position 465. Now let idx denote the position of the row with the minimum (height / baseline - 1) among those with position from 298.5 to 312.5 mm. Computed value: 312 mm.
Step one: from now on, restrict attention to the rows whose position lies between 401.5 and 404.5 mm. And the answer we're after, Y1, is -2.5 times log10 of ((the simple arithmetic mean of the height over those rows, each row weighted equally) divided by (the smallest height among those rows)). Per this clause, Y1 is -0.008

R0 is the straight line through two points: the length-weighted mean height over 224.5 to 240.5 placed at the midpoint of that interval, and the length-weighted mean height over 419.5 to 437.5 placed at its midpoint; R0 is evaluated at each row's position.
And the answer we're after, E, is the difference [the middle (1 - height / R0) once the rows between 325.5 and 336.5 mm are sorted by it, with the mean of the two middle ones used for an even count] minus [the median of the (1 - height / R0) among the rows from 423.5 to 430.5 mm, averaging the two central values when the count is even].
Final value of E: -0.16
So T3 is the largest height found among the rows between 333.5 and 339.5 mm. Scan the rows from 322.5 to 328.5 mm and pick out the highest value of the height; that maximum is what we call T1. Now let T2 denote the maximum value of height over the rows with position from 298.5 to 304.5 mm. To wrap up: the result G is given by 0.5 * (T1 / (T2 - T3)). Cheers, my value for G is 6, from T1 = 10.99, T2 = 11.45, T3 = 10.53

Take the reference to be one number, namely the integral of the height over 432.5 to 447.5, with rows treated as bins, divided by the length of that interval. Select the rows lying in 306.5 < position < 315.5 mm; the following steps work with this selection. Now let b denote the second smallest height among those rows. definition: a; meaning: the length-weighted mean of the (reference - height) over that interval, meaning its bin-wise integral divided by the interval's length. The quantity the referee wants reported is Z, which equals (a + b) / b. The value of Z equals 1.01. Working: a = 0.1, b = 10.91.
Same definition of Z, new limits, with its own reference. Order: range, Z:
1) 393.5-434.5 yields 1.36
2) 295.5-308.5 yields 0.99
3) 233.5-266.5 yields 1.07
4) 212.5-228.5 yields 1.12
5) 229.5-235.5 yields 1.14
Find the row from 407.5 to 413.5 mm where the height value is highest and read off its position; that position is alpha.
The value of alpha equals 411 mm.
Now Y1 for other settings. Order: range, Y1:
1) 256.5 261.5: -0.050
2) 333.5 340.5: -0.141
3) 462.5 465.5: -0.013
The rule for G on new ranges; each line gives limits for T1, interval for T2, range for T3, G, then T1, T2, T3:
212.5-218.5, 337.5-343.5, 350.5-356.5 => -2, 9.948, 9.598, 11.95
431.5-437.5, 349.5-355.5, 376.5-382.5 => -4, 11.34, 11.64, 12.91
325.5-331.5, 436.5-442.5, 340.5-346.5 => 2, 10.99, 11.42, 8.126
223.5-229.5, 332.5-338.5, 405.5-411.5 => -14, 9.979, 10.53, 10.88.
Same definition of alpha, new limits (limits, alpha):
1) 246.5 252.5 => 251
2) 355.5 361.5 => 361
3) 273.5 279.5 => 279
